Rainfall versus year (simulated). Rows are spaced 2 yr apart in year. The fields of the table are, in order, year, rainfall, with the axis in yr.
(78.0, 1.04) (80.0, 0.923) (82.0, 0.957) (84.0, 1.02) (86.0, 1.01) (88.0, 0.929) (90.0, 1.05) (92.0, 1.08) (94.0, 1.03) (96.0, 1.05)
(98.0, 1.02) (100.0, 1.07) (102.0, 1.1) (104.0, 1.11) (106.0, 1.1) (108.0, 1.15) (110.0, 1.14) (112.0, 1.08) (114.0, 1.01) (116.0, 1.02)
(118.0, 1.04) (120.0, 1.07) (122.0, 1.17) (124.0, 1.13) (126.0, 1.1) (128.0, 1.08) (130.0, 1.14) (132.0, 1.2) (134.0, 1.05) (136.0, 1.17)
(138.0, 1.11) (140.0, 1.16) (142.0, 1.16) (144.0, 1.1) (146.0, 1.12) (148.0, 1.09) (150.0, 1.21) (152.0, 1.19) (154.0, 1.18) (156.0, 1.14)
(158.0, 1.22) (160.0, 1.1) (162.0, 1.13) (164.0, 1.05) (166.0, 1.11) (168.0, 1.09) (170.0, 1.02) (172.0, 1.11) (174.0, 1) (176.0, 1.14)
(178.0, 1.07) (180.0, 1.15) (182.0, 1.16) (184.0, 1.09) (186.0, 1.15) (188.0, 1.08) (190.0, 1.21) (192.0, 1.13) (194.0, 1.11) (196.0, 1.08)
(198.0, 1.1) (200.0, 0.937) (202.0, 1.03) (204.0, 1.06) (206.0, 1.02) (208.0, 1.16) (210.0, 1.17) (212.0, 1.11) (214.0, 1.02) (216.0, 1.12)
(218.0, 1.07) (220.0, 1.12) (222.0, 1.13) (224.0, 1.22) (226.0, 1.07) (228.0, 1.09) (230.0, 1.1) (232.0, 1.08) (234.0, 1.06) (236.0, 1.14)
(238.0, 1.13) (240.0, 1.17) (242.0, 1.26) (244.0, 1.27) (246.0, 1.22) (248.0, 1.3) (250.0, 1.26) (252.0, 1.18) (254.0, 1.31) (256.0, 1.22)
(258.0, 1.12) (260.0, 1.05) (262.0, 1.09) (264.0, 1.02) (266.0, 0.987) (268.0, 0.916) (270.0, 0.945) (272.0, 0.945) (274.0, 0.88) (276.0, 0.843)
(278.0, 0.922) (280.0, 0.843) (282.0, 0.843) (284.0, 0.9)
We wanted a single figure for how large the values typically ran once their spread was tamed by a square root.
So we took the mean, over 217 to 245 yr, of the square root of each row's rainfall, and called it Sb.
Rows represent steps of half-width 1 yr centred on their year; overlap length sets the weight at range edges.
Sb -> 1.07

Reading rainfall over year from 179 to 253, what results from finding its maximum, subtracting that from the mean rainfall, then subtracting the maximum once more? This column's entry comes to -1.47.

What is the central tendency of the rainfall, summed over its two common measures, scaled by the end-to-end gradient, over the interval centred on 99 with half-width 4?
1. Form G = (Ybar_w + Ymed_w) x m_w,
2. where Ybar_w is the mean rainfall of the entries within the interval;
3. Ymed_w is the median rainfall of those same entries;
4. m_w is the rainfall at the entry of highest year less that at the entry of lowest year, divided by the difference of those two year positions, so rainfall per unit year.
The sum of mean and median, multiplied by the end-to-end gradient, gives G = 0.018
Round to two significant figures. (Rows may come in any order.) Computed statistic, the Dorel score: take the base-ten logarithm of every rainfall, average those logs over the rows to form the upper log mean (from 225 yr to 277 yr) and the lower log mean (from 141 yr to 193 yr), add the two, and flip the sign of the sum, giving -0.089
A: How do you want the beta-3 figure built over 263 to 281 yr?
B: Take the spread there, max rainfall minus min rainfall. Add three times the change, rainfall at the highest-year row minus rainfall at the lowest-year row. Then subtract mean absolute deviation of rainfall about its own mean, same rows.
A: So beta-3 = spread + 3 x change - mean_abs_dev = -0.40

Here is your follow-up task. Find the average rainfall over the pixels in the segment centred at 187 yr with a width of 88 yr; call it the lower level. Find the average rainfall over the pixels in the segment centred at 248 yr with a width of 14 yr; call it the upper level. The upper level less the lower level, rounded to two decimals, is 0.15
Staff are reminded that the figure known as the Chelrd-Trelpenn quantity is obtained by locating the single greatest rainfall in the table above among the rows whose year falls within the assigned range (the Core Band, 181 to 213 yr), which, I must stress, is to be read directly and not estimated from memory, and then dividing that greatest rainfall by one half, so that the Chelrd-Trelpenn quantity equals 2.42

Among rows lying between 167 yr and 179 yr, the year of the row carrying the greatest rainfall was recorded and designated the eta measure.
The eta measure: 176.0 yr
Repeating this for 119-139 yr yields 132.0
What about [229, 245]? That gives 244.0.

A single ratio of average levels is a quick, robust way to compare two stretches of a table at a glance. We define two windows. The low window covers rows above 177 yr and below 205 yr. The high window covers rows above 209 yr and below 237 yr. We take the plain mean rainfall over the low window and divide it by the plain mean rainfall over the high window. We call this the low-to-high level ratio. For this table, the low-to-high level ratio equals 0.99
